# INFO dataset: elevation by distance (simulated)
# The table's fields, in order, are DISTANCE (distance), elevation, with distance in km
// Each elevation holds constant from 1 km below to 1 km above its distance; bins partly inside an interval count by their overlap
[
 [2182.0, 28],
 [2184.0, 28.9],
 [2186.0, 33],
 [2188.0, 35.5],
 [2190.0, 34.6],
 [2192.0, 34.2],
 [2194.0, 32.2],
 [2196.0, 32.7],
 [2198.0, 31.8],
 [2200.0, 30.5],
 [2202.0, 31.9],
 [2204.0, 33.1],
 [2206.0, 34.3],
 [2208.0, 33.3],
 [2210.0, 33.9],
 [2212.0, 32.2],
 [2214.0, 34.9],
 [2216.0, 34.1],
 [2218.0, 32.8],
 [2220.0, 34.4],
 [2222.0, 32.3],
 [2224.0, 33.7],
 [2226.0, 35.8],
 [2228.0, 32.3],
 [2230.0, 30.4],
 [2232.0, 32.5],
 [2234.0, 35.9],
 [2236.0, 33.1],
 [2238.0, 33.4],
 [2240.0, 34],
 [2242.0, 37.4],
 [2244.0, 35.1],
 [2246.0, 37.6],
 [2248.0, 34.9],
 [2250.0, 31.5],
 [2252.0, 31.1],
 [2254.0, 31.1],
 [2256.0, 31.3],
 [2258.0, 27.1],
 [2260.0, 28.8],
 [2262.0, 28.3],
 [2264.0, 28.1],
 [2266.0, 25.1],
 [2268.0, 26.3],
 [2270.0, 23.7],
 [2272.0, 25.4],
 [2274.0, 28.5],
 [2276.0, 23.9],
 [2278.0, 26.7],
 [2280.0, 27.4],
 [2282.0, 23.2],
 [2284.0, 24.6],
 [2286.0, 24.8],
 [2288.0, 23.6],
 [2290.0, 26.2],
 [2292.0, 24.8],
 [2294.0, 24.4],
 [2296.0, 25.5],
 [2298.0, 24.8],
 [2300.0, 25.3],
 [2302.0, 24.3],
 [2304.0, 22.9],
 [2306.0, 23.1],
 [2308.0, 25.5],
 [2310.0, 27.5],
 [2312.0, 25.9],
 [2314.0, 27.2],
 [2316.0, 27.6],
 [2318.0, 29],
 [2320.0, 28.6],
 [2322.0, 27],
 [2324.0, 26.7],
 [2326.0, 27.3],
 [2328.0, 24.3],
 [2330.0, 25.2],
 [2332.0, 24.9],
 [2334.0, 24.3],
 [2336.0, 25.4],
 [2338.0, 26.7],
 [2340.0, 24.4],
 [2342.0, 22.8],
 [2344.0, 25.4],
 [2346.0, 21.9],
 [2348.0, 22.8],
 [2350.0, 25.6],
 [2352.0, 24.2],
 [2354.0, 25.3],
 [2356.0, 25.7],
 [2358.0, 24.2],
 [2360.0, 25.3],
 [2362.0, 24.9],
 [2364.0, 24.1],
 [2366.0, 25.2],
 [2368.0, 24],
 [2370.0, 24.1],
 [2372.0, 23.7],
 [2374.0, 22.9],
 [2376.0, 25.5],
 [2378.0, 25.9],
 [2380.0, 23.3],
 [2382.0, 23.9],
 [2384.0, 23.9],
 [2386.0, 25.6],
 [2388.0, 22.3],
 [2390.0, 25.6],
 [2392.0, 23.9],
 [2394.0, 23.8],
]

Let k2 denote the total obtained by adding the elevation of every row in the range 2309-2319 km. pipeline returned 137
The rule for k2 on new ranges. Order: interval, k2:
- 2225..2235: 167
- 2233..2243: 174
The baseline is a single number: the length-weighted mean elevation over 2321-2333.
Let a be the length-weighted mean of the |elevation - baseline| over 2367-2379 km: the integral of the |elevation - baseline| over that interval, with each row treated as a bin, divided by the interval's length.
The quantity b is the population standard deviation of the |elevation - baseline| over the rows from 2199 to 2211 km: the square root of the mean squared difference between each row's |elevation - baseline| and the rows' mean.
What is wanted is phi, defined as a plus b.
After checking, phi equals 2.8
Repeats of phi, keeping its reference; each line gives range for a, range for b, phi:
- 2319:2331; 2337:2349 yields 2.7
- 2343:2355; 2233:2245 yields 3.2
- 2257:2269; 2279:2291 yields 2.4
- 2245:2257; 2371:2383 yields 8.1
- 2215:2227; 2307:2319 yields 8.9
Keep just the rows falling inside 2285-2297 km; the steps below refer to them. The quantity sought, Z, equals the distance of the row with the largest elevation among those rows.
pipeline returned 2290.0 km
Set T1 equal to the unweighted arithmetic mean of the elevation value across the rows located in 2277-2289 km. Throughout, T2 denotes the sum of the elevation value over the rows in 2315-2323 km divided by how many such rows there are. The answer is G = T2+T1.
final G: 53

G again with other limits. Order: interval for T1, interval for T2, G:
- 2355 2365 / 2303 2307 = 48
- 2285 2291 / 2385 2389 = 49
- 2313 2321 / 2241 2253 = 63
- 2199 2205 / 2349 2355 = 57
